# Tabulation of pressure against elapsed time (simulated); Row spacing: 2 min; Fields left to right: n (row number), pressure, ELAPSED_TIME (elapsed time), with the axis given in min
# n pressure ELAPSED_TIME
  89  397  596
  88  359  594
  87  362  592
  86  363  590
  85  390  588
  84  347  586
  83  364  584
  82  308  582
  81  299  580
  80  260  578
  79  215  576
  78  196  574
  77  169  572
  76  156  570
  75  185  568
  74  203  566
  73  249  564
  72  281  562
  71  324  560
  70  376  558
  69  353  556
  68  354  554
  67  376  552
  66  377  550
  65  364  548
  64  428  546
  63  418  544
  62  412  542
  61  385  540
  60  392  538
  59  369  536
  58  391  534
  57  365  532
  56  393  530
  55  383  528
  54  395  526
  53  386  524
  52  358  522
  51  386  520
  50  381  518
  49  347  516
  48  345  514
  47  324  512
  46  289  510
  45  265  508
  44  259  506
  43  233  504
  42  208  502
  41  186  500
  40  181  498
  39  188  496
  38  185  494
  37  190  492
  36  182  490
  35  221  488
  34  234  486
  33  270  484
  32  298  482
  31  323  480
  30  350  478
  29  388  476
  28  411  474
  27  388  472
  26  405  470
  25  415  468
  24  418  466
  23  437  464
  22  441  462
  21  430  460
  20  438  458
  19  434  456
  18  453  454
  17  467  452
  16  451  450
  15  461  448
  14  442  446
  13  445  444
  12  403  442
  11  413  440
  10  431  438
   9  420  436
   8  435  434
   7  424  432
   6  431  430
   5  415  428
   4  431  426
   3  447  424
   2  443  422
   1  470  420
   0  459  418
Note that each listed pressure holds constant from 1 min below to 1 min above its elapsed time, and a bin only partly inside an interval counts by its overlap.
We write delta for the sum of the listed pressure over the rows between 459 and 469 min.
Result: 2141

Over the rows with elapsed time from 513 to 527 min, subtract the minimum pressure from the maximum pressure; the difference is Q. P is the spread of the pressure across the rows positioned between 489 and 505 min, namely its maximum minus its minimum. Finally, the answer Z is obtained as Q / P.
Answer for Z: 1.0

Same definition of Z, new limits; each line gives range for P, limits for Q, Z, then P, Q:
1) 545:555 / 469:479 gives 0.8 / 74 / 61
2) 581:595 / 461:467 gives 0.3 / 82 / 23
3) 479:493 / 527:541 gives 0.2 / 141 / 28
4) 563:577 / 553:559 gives 0.2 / 93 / 23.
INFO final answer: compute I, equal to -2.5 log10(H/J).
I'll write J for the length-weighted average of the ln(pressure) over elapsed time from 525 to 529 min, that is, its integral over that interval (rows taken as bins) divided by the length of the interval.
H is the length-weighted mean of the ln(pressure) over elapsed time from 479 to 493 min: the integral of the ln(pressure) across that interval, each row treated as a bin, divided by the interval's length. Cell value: 0.09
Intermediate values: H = 5.5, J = 5.96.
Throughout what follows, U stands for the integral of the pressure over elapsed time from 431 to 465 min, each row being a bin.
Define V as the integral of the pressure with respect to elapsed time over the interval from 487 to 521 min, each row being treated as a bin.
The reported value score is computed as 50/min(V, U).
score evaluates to 0.0057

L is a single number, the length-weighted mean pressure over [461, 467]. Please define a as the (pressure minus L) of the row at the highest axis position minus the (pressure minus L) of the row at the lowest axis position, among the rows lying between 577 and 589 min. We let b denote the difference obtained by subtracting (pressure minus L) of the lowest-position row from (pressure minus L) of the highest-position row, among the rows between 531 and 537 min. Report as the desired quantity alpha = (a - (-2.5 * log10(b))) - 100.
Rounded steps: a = 130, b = 4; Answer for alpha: 32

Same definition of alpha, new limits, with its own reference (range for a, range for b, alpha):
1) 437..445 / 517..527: -83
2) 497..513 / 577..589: 48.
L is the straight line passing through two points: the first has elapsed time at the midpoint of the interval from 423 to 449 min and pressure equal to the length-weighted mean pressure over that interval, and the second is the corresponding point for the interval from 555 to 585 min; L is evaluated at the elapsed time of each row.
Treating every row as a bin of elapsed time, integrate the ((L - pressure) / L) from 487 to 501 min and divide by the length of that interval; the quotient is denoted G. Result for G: 0.5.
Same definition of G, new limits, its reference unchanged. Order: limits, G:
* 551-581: 0.0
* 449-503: 0.1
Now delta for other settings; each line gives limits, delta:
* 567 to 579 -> 1181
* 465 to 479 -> 2775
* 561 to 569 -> 918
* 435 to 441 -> 1264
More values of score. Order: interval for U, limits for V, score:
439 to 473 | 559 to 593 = 0.0054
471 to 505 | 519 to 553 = 0.0056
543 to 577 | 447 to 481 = 0.0050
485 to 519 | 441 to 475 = 0.0059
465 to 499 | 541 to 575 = 0.0050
